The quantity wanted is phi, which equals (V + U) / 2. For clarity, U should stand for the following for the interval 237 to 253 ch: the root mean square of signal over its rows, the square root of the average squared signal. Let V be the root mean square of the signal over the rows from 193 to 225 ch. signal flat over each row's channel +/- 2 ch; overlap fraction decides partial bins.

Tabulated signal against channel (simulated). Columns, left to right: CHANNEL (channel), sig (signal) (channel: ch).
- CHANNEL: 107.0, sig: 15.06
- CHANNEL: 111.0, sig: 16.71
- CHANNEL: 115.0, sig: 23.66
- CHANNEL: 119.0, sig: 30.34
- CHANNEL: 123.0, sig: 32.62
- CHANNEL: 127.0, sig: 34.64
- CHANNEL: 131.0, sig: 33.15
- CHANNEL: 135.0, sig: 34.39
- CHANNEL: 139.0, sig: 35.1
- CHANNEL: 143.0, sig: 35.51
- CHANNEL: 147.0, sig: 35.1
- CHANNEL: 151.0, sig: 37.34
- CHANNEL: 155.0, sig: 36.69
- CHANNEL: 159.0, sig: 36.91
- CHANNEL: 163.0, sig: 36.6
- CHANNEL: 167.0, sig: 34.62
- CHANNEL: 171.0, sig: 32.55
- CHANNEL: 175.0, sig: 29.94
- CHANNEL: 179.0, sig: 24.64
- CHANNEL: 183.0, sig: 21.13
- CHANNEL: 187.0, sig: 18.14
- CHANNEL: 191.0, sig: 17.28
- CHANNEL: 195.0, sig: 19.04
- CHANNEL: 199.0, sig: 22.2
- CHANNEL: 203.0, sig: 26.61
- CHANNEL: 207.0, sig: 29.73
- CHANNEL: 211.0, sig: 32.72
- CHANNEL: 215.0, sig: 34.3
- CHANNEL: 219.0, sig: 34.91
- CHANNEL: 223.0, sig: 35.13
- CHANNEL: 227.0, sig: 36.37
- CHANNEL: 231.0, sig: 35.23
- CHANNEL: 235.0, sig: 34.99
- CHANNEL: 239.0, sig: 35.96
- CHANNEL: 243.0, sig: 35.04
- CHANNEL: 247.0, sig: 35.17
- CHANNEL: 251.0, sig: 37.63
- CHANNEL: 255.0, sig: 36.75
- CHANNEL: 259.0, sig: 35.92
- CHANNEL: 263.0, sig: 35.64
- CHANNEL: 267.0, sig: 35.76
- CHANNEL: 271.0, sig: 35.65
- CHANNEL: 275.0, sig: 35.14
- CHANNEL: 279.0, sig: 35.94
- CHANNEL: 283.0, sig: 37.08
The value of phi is 33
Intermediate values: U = 36.0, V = 29.9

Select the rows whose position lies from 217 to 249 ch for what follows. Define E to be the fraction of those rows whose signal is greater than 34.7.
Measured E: 1.00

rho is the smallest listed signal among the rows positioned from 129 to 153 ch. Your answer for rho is 33.15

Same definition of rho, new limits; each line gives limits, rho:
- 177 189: 18.14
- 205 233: 29.73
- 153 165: 36.6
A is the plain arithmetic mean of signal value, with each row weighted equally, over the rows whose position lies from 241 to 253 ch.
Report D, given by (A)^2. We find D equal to 1292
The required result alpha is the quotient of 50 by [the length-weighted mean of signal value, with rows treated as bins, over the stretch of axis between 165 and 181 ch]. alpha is 1.6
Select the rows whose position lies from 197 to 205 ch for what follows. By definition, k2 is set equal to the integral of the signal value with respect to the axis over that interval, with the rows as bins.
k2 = 195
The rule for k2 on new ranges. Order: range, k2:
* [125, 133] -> 271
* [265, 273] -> 286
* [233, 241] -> 284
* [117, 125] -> 252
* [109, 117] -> 161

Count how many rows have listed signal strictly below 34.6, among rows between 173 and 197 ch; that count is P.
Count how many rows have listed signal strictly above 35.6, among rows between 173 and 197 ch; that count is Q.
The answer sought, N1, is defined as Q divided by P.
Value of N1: 0.00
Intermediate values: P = 6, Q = 0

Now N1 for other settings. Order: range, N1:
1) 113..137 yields 0.00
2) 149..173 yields 4.00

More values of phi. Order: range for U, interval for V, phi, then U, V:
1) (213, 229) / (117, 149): 35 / 35.2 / 33.9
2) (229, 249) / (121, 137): 34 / 35.3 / 33.7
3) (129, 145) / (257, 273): 35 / 34.5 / 35.7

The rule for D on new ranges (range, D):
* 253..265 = 1303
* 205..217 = 1040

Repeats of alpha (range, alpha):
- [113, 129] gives 1.6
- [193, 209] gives 2.0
